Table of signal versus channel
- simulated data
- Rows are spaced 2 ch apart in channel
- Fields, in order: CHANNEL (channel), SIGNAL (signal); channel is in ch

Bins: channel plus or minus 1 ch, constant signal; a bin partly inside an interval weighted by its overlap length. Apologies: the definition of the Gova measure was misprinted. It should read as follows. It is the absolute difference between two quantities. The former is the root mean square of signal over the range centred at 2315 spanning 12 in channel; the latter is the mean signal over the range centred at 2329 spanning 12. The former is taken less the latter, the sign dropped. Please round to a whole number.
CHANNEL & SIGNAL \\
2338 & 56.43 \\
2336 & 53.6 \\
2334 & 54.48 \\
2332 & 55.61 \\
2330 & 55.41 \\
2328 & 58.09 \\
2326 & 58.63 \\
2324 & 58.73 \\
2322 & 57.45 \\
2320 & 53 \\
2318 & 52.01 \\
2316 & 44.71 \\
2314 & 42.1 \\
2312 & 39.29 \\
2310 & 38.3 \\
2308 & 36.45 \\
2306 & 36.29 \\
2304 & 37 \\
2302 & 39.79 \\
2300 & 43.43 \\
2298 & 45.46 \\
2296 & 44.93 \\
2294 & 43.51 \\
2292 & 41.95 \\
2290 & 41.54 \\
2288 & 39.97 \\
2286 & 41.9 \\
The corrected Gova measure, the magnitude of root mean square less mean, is 12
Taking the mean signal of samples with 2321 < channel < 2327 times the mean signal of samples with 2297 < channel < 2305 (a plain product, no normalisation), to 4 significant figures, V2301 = 2414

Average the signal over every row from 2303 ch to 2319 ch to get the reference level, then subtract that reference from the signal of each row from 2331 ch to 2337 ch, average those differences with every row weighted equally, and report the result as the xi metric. 14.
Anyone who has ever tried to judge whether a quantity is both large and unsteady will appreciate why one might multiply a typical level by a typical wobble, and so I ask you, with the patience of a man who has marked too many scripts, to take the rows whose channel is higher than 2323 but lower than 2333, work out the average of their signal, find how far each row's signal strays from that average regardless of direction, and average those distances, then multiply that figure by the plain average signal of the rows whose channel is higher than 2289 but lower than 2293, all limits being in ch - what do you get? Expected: 60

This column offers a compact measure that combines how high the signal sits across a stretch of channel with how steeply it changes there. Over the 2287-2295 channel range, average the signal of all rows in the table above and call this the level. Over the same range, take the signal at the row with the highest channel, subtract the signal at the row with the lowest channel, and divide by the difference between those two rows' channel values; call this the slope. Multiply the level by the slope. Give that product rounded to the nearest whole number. 25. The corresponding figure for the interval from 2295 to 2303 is -37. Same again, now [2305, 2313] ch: 19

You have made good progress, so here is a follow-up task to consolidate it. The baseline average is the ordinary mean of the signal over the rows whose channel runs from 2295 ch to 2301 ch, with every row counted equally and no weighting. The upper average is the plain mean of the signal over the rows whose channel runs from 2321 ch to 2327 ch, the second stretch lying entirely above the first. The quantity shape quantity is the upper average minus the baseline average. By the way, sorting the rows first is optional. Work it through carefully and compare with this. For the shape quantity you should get 14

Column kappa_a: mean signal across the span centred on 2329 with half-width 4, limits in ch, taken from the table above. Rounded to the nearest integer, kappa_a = 57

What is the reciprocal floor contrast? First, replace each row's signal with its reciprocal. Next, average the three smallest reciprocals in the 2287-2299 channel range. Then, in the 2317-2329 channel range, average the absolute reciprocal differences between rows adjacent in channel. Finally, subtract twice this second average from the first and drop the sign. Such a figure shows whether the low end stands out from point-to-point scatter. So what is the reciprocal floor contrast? 0.0215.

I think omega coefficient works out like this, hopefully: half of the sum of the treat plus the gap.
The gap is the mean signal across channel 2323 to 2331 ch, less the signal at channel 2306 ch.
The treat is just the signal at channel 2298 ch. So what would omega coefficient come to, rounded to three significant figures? 33.4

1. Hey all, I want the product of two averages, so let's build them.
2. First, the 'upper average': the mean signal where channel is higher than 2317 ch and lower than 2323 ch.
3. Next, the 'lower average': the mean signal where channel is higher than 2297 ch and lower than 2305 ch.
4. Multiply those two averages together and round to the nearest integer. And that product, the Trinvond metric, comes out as 2243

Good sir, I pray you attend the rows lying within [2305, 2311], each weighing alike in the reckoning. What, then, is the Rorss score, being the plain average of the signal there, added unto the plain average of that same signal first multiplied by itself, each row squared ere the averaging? 1408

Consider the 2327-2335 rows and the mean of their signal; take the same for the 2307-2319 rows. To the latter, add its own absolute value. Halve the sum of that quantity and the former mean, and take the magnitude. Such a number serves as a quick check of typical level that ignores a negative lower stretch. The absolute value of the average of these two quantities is 70.1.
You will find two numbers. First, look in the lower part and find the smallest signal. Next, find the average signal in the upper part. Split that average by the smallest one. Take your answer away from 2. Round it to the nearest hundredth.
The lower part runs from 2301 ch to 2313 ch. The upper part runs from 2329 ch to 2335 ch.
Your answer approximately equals 0.48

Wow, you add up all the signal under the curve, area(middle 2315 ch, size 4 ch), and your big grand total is 174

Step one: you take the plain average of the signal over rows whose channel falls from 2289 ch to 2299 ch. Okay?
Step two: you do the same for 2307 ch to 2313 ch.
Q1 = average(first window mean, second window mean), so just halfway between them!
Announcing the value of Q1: 40.7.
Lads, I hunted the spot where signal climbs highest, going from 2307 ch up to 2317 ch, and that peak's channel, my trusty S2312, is 2316 ch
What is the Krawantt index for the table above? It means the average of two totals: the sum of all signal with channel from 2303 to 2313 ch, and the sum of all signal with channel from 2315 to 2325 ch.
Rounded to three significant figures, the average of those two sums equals 227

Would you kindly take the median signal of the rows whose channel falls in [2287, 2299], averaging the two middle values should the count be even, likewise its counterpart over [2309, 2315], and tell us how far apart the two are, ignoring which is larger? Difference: 3.4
